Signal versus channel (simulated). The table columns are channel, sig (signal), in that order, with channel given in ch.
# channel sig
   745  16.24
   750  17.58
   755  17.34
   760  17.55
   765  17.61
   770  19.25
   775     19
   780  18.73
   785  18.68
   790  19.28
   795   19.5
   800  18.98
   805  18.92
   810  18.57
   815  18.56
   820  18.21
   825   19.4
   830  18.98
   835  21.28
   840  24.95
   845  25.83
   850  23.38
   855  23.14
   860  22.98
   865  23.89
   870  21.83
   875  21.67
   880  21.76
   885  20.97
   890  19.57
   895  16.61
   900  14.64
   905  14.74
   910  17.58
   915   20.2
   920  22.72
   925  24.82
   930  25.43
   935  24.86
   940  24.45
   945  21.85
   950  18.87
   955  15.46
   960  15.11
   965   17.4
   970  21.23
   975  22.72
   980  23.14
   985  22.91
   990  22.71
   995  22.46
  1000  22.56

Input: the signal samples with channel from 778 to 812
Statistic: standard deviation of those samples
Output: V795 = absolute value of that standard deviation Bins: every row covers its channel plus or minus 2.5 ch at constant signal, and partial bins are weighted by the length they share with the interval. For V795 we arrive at 0.3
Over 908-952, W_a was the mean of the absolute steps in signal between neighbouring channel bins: 1.8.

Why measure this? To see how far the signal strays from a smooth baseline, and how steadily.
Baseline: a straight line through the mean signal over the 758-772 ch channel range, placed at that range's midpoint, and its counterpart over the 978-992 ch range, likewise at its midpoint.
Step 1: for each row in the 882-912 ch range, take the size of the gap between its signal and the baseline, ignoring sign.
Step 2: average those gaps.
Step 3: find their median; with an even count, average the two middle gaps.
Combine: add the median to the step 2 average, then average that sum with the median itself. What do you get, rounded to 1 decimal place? 5.9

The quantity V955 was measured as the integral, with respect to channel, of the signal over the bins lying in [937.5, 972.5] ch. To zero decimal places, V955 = 672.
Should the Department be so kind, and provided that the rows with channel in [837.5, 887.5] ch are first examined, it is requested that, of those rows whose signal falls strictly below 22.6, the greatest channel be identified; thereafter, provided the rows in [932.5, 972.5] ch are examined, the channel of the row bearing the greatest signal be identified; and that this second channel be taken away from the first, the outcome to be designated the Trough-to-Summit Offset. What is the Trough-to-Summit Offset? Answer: -50 ch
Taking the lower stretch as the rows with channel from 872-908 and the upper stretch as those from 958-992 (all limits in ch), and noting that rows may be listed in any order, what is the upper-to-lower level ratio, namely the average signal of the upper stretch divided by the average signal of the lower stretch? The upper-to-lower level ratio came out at 1.12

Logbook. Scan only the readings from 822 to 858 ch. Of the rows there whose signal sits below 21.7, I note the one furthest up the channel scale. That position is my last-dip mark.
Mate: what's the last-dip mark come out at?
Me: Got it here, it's 835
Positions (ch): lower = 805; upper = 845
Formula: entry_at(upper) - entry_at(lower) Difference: 6.9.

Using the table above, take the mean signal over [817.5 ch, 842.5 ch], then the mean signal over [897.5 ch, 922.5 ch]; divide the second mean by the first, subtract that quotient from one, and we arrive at 0.1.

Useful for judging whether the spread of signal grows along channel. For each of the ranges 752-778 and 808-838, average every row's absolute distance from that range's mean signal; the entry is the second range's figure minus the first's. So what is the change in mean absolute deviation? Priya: 0.0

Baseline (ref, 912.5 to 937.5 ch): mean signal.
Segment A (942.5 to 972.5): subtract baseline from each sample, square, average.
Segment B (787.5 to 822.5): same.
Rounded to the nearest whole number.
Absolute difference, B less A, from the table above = 12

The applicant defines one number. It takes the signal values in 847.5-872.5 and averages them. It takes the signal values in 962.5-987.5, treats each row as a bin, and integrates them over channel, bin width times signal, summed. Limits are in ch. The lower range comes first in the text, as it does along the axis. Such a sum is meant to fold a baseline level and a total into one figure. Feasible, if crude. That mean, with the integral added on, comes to 560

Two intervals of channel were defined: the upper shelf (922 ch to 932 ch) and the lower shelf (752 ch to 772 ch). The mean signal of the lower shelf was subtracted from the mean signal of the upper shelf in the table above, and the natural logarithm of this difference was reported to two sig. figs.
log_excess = 2.0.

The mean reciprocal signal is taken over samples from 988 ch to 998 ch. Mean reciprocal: 0.0443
